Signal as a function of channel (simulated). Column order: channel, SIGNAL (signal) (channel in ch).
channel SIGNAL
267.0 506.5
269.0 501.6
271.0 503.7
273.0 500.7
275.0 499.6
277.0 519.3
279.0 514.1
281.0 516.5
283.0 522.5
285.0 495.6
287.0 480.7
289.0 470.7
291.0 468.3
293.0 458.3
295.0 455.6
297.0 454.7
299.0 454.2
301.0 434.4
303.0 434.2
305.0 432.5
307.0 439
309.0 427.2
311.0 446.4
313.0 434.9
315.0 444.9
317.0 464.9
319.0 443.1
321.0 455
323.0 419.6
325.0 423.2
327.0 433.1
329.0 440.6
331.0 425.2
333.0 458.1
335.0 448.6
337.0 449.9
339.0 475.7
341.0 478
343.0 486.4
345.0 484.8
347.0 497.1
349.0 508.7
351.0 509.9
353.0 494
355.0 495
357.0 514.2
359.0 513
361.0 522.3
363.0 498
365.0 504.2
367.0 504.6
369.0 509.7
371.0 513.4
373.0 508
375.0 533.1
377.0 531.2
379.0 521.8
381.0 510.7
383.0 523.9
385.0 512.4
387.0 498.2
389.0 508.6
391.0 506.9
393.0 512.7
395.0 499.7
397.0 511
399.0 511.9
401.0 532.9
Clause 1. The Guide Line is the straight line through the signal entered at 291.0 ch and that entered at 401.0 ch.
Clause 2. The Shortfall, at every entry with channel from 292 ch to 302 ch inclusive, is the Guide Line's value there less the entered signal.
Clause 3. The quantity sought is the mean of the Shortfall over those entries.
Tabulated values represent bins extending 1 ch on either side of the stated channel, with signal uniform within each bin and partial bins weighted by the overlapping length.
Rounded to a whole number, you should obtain 20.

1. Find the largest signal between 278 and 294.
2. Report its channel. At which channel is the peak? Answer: 283.0 ch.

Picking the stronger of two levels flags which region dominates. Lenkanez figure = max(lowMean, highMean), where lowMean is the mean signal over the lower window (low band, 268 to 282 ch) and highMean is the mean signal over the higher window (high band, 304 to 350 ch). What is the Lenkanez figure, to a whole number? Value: 508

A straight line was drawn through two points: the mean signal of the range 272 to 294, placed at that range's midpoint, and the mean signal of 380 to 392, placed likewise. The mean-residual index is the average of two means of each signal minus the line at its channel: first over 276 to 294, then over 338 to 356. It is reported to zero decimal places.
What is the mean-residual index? -7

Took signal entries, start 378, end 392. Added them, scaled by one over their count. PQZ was 512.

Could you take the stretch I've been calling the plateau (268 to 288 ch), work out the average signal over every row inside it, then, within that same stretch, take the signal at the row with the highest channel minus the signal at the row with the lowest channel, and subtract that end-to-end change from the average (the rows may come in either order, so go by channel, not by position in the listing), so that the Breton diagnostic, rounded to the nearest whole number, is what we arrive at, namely 526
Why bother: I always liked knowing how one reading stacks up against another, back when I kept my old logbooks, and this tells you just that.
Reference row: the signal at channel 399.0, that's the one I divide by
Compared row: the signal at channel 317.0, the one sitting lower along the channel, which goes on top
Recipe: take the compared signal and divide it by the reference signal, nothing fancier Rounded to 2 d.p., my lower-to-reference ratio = 0.91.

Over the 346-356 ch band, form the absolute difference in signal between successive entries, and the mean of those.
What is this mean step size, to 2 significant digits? 7.4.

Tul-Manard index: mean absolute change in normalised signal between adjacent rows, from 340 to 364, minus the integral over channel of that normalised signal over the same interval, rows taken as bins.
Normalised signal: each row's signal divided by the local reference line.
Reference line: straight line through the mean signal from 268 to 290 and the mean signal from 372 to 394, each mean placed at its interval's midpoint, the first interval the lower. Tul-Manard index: -23.5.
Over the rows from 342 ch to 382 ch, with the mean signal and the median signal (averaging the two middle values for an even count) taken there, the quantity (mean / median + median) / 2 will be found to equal 255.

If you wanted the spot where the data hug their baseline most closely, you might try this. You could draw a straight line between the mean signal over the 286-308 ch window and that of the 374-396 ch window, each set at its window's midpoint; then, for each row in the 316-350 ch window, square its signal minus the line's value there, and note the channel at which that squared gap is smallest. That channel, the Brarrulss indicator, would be 343.0 ch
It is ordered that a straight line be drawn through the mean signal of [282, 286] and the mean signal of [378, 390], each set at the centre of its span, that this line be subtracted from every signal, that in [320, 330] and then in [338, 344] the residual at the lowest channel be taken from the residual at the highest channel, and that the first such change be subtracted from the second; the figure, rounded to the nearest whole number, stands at 25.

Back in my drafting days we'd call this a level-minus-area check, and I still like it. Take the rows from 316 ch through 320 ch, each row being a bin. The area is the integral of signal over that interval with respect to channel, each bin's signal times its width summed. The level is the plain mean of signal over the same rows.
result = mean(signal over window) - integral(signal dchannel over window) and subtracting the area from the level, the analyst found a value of -1362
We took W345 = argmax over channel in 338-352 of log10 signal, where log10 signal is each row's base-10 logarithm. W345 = 351.0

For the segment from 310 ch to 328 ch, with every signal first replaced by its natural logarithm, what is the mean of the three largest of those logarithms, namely 6.12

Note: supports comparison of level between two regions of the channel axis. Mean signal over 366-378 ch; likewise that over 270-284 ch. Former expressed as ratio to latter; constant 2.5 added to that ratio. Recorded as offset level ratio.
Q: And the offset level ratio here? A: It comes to 3.511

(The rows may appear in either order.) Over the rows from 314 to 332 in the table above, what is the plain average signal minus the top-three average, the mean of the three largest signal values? -16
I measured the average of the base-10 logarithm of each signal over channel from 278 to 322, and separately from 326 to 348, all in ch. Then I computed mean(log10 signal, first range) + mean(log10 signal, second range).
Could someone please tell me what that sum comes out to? 5.33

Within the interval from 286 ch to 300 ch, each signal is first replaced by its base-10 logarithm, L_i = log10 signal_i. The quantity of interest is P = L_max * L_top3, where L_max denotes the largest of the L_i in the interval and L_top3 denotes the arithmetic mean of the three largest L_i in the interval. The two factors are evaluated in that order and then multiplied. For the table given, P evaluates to 7.17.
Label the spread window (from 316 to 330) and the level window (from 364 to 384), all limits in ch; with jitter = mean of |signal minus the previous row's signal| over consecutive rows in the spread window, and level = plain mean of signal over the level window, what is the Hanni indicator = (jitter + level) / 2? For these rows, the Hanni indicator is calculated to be 266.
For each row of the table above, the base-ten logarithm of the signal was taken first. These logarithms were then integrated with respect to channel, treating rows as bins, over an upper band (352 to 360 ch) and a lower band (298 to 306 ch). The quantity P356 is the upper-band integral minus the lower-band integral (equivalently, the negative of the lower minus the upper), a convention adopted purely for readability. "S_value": 0.5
